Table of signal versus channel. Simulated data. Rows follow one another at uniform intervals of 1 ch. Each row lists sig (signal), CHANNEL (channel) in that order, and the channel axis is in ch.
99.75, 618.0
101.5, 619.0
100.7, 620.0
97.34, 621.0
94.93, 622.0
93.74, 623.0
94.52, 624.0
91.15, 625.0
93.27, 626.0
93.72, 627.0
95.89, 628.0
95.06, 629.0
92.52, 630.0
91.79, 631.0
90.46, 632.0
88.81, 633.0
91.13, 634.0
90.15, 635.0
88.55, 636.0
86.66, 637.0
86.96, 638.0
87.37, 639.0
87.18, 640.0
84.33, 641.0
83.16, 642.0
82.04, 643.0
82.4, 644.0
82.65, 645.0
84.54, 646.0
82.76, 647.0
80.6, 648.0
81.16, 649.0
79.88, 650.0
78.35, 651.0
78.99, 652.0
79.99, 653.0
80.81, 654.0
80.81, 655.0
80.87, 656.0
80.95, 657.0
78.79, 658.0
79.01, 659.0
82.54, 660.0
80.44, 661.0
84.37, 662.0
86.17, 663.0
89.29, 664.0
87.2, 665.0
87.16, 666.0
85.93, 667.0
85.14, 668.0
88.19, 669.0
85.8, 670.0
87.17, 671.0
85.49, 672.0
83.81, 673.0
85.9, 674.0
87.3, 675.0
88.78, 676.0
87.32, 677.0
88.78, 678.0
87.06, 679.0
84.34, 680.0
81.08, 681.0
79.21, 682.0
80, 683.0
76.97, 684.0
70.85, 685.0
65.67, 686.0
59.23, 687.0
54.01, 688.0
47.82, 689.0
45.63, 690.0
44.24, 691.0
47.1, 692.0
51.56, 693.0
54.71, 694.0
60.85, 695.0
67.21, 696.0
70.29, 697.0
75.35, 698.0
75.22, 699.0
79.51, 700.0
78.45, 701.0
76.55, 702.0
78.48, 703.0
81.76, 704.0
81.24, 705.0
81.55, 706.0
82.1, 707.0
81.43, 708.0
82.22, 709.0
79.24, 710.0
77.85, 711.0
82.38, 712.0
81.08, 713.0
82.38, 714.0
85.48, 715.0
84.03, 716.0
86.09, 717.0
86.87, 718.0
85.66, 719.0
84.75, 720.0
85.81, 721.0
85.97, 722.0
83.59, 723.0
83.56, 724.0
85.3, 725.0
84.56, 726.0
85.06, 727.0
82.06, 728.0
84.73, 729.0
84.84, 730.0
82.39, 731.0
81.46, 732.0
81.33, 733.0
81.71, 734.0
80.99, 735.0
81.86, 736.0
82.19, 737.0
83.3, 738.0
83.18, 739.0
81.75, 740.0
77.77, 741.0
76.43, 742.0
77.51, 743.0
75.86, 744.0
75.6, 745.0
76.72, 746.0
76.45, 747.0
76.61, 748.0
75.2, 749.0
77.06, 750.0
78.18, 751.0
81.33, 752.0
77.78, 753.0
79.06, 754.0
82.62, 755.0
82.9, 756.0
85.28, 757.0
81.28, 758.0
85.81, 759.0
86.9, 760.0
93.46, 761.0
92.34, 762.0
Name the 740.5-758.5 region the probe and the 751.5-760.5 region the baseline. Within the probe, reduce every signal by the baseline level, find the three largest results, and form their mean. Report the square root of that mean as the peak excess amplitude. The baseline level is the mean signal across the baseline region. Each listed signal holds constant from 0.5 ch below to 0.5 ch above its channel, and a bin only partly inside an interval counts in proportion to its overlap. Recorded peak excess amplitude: 1.0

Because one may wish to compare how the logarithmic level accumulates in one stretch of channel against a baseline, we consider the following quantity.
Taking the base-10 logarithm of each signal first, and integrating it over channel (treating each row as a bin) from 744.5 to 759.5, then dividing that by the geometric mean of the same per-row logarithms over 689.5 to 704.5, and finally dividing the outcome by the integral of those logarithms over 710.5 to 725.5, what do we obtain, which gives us 0.547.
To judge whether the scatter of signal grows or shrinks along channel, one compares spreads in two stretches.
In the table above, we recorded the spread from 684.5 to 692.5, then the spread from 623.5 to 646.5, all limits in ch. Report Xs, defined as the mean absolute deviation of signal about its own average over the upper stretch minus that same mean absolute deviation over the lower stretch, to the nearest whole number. 5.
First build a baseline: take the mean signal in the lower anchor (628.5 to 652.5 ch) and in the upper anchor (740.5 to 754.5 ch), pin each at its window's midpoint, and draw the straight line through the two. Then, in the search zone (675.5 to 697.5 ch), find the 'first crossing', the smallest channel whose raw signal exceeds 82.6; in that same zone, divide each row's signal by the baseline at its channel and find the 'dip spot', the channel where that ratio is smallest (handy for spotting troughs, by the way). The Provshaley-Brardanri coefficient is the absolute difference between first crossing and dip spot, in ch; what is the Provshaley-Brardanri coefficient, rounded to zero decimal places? 15 ch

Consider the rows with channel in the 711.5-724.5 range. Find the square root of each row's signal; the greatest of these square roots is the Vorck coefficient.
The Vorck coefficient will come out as 9.32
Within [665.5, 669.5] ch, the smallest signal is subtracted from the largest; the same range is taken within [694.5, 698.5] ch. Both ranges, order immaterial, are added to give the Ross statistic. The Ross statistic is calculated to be 18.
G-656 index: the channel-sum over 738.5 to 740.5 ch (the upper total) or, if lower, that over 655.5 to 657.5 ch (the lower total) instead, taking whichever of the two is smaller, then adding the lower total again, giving 324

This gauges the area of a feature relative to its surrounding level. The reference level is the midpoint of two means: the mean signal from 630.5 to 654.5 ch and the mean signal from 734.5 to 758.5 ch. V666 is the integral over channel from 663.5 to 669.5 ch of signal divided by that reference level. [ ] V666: 6.37 ch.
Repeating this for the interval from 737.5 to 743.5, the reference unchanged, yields 5.85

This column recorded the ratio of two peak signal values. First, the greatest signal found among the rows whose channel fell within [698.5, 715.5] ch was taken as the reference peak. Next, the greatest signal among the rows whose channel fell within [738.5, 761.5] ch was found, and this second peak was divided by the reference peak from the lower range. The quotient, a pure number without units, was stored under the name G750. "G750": 1.09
